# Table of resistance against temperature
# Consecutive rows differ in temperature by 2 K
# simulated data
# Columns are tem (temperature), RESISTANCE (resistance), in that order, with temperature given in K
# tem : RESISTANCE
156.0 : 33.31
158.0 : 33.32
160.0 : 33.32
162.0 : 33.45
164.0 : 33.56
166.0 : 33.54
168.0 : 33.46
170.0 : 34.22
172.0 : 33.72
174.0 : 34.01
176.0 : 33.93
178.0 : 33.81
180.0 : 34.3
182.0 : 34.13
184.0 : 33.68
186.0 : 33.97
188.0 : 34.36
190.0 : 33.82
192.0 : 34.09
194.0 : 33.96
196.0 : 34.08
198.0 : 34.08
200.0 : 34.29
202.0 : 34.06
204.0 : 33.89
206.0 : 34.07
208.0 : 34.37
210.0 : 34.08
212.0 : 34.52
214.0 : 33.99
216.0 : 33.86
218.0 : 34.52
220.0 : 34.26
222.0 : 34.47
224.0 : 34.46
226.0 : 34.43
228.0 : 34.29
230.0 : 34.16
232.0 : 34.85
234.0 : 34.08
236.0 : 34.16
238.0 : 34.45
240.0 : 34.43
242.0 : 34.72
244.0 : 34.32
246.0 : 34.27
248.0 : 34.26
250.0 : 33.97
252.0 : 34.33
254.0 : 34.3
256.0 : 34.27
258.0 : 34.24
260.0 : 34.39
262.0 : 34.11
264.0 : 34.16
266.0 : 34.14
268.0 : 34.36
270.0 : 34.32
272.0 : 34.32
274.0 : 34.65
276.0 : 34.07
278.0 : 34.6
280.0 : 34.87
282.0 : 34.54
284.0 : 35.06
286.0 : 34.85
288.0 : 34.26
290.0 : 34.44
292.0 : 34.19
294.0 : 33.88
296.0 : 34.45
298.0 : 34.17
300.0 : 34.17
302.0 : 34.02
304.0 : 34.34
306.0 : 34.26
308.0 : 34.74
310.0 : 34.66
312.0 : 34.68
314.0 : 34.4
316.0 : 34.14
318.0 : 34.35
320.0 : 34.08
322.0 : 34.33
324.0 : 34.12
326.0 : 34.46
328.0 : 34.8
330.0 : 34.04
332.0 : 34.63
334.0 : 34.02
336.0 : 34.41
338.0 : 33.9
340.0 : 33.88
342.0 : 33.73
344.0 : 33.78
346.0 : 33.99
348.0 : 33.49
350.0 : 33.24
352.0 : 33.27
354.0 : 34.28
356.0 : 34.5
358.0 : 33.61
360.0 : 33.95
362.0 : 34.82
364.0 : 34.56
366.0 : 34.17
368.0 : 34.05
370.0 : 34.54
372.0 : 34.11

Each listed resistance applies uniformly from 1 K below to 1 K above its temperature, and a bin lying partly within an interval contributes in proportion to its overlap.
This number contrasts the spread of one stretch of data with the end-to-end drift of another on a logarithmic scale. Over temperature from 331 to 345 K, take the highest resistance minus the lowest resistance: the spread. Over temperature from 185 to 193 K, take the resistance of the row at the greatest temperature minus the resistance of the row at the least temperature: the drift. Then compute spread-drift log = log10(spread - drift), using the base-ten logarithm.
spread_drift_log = -0.11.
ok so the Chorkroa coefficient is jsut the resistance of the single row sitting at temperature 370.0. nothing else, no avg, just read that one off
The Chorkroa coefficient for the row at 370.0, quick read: 34.54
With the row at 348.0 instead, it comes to 33.49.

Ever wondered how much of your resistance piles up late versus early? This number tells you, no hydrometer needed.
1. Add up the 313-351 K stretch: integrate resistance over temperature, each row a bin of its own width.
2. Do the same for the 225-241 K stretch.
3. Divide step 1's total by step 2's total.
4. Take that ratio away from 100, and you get 97.6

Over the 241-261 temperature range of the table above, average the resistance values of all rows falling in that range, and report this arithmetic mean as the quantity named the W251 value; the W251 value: 34.3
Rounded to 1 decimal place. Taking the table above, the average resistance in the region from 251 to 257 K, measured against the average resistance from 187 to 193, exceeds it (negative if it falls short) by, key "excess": 0.2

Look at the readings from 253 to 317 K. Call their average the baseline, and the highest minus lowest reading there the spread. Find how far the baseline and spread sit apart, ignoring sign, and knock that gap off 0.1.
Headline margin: -33.1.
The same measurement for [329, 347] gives -33.0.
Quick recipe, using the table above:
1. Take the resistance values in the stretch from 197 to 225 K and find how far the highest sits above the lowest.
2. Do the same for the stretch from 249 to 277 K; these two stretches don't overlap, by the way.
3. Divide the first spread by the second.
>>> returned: 1.0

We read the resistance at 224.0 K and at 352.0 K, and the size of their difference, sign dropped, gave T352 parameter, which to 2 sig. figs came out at 1.2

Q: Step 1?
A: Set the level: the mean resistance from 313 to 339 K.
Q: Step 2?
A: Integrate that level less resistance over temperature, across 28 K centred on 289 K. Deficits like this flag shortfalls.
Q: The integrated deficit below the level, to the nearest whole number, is -3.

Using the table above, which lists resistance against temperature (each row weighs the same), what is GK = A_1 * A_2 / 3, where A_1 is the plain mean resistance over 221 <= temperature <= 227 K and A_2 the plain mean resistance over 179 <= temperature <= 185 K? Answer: 391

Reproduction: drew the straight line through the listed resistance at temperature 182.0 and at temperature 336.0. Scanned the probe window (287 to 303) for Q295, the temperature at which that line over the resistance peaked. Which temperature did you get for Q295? 294.0 K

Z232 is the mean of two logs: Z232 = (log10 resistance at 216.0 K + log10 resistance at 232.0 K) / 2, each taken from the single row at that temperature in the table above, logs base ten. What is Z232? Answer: 1.536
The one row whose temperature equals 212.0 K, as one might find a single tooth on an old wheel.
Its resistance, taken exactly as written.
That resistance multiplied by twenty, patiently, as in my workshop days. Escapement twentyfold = 690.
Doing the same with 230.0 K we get 683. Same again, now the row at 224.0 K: 689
